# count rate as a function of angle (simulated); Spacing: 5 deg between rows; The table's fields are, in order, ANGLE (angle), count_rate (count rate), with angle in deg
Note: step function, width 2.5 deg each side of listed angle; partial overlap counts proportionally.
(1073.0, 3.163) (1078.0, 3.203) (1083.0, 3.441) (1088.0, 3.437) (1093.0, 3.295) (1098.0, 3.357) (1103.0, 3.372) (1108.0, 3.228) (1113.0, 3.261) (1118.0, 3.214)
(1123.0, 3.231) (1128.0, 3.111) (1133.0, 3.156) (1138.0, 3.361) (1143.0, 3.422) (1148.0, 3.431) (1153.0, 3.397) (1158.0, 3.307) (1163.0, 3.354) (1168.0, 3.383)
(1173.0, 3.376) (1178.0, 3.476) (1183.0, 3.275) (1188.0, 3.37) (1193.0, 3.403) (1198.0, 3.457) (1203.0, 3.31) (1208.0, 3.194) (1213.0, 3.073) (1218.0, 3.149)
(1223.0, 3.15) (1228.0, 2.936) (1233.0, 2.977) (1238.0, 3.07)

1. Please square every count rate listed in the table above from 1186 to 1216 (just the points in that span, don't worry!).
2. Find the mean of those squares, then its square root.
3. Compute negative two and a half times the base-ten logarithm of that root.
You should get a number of -1.30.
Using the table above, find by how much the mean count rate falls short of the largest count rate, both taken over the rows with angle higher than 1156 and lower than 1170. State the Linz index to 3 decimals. 0.035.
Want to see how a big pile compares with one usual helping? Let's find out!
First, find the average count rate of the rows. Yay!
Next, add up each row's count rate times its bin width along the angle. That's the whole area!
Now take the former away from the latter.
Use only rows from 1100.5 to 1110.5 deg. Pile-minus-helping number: 29.7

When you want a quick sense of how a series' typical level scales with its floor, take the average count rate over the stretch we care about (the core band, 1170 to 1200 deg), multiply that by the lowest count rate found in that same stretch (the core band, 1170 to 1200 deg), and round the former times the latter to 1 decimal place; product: 11.1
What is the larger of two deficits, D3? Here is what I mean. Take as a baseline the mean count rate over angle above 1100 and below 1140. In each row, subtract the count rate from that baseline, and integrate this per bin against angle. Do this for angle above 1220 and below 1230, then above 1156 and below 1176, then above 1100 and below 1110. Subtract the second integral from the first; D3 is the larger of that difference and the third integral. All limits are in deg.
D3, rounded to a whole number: 4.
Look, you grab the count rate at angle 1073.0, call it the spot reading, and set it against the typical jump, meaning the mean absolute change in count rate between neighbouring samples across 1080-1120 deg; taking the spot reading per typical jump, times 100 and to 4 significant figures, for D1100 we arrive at 4953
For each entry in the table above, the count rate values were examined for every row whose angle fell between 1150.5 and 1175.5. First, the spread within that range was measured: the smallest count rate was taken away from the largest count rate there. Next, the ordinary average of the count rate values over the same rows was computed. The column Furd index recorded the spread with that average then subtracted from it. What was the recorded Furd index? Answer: -3.27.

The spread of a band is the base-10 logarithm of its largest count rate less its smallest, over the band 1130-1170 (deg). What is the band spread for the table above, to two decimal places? -0.56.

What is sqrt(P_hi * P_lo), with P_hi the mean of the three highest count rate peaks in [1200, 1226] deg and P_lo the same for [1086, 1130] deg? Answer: 3.30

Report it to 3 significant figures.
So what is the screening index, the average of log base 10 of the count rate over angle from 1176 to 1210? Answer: 0.526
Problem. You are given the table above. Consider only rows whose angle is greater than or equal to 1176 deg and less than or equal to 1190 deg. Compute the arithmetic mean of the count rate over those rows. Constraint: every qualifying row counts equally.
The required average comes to 3.37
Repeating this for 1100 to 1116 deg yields 3.29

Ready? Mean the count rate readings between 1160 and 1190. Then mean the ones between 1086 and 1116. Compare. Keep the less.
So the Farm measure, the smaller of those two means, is 3.32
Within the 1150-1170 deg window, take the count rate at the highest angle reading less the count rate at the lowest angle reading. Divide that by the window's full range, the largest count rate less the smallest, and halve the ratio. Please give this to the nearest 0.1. -0.1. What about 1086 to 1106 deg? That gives -0.2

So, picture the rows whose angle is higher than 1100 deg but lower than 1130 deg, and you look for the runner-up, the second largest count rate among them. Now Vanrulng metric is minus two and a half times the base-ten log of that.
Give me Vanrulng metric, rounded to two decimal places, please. -1.28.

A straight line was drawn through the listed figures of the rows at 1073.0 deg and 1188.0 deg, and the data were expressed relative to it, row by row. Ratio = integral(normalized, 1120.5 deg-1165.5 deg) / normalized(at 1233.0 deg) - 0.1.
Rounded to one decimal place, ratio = 52.4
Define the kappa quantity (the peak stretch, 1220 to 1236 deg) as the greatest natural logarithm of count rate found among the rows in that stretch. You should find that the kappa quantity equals 1.15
